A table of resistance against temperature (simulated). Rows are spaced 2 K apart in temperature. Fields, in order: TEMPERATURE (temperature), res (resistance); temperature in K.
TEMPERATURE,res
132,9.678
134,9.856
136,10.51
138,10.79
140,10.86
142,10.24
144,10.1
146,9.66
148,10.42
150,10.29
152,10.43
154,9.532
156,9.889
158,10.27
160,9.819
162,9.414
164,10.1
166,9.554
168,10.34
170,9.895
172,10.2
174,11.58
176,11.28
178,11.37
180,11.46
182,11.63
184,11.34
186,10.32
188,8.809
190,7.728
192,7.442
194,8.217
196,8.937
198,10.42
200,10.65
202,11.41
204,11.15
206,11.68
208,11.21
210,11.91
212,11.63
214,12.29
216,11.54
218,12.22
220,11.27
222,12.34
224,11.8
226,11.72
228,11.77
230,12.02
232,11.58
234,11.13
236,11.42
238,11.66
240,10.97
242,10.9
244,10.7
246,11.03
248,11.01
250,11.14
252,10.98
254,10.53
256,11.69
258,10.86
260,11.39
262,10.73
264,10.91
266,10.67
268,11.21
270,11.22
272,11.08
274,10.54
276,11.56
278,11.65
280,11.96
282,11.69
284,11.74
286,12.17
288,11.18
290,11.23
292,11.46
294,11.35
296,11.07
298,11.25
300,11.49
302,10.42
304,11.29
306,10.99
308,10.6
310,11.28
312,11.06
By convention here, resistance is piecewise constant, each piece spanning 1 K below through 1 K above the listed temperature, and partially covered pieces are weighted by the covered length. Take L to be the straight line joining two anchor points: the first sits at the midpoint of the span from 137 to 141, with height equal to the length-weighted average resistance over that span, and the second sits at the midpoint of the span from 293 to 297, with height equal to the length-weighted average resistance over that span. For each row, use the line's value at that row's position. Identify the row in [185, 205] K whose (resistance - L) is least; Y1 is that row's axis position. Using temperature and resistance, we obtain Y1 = 192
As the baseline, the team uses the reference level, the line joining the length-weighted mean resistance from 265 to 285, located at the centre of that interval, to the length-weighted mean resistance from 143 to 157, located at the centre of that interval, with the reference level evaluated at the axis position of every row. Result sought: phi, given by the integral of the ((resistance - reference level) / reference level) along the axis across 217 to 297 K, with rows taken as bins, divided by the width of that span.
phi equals 0.018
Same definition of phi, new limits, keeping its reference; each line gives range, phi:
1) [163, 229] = 0.023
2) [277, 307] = -0.009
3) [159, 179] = 0.011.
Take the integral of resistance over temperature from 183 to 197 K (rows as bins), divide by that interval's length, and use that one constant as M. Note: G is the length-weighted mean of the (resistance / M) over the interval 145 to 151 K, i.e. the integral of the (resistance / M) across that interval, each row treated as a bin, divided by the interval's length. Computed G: 1.13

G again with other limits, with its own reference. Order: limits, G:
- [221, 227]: 1.33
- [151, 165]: 1.11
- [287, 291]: 1.25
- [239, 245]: 1.21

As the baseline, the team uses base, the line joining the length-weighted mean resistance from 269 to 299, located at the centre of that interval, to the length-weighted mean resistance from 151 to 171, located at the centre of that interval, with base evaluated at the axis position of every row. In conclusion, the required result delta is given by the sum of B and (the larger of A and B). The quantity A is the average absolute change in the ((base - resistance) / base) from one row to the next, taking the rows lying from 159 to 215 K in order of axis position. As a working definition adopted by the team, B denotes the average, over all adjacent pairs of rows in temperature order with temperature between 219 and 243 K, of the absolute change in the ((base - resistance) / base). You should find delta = 0.094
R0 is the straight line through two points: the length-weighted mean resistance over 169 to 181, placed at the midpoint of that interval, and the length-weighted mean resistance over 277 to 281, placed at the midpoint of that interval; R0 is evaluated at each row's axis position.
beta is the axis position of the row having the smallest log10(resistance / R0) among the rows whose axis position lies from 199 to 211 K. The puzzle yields 200 K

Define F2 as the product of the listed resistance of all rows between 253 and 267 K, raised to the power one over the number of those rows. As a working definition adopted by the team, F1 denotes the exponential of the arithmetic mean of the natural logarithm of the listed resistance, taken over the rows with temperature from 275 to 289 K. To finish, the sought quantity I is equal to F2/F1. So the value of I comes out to 0.94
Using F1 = 11.7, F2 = 11.0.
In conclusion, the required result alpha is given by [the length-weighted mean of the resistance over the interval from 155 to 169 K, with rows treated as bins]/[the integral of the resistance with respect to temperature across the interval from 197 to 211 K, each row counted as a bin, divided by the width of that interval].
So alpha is 0.88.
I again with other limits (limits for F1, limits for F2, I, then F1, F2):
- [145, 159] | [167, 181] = 1.08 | 10.1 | 10.9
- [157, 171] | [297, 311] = 1.11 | 9.9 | 11.0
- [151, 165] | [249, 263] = 1.11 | 9.9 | 11.0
